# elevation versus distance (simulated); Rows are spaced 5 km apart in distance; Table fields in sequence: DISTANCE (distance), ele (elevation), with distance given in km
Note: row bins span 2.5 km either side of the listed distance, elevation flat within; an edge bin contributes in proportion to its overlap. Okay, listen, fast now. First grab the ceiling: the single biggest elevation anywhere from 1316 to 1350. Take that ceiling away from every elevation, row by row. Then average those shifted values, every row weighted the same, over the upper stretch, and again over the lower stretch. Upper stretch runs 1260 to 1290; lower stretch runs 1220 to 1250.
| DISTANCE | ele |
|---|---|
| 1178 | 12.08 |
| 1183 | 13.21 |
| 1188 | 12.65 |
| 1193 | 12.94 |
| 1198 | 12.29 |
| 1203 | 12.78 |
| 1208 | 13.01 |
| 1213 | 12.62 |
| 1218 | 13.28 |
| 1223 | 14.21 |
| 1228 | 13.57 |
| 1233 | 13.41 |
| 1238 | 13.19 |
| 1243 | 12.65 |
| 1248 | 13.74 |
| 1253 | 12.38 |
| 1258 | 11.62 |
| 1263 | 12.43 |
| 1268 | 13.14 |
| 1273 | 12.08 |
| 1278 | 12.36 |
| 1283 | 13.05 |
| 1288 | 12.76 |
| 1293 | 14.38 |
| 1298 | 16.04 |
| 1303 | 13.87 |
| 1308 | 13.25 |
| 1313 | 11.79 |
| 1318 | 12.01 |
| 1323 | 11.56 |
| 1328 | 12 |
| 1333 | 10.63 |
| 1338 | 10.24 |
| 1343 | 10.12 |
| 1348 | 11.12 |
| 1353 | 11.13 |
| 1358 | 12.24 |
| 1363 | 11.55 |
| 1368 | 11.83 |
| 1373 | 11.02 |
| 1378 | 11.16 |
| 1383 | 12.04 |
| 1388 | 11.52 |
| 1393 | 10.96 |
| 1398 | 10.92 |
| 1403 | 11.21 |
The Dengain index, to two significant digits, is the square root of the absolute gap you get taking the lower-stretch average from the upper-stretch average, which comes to 0.91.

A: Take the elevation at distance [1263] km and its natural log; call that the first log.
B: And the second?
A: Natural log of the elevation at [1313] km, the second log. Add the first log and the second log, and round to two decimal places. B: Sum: 4.99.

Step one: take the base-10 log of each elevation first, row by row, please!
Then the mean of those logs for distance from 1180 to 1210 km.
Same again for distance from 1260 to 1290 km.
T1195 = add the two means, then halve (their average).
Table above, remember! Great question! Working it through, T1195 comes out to 1.10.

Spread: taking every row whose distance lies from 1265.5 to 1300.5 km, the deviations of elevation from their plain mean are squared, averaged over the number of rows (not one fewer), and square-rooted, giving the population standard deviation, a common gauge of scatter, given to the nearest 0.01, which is 1.27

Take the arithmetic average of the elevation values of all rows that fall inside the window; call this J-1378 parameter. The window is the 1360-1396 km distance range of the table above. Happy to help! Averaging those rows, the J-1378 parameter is 11.4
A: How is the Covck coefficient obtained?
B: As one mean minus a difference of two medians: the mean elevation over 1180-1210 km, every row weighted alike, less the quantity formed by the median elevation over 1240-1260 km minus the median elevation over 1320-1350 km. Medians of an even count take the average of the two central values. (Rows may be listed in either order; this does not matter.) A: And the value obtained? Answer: 11.2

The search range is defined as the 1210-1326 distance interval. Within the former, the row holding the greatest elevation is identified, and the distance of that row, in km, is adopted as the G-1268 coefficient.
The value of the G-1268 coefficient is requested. 1298 km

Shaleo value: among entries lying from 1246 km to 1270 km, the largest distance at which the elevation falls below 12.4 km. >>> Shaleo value 1258 km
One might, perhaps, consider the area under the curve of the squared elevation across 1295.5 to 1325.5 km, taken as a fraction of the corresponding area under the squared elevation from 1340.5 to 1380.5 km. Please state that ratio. 1.0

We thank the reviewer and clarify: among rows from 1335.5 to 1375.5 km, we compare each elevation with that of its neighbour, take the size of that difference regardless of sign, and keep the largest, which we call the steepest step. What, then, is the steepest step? 1.1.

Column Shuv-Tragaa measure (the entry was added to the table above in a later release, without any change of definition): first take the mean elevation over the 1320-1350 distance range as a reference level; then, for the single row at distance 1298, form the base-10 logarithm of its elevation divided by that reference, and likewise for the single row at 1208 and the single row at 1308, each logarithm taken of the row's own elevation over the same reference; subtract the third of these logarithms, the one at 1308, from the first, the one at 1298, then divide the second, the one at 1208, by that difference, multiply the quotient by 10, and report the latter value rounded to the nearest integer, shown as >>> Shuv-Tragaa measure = 9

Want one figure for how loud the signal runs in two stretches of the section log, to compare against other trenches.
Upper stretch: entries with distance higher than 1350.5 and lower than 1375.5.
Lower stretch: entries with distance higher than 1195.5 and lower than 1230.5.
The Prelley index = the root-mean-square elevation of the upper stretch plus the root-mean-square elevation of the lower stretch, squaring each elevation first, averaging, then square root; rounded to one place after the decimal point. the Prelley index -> 24.7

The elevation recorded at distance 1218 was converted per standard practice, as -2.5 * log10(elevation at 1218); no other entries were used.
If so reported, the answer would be -2.81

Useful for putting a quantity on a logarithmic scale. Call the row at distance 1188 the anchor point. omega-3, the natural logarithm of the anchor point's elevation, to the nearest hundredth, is 2.54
